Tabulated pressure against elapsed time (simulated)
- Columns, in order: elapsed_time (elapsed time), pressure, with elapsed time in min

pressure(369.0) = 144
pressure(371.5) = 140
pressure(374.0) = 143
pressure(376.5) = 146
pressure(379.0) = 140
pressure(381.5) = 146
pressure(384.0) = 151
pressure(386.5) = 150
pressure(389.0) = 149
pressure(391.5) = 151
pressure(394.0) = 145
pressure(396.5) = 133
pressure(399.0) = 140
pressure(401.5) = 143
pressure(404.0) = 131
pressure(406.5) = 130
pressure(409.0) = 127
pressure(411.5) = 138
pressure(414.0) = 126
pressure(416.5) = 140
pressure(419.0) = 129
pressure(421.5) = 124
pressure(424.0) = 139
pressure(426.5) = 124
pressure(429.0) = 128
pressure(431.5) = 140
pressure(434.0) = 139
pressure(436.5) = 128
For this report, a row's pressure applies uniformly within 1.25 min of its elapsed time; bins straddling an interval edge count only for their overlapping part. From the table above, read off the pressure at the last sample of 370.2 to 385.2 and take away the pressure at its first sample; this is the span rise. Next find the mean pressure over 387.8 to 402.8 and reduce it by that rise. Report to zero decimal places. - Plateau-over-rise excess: 132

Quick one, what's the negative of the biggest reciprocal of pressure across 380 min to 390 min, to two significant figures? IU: -0.0068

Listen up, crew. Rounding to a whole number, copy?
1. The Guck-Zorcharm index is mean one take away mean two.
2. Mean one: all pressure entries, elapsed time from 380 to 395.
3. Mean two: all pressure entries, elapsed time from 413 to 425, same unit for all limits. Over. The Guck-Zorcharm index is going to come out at 17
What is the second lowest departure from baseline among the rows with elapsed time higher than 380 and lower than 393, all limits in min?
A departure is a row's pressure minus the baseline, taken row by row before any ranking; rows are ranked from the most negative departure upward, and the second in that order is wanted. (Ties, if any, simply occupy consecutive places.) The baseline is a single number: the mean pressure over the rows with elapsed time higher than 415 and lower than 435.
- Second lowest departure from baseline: 16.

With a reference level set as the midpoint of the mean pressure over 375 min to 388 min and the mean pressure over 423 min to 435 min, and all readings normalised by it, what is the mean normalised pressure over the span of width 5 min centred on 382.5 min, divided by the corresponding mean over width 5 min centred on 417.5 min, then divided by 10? 0.110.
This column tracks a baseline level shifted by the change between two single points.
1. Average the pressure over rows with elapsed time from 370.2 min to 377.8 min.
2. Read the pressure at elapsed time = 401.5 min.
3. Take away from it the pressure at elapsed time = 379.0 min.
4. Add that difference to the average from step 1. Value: 146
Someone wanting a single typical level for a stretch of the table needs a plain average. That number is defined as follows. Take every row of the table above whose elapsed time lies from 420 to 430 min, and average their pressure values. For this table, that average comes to 128.8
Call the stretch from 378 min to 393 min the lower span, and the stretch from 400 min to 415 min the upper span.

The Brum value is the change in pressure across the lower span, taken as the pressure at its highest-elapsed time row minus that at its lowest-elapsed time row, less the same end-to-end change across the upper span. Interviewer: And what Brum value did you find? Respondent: 28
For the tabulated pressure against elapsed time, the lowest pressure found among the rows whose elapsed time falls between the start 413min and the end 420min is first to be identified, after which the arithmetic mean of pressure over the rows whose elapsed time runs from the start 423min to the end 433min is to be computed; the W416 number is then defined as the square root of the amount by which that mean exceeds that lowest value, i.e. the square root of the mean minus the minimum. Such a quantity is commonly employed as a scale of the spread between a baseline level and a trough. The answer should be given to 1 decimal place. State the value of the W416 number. 2.6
